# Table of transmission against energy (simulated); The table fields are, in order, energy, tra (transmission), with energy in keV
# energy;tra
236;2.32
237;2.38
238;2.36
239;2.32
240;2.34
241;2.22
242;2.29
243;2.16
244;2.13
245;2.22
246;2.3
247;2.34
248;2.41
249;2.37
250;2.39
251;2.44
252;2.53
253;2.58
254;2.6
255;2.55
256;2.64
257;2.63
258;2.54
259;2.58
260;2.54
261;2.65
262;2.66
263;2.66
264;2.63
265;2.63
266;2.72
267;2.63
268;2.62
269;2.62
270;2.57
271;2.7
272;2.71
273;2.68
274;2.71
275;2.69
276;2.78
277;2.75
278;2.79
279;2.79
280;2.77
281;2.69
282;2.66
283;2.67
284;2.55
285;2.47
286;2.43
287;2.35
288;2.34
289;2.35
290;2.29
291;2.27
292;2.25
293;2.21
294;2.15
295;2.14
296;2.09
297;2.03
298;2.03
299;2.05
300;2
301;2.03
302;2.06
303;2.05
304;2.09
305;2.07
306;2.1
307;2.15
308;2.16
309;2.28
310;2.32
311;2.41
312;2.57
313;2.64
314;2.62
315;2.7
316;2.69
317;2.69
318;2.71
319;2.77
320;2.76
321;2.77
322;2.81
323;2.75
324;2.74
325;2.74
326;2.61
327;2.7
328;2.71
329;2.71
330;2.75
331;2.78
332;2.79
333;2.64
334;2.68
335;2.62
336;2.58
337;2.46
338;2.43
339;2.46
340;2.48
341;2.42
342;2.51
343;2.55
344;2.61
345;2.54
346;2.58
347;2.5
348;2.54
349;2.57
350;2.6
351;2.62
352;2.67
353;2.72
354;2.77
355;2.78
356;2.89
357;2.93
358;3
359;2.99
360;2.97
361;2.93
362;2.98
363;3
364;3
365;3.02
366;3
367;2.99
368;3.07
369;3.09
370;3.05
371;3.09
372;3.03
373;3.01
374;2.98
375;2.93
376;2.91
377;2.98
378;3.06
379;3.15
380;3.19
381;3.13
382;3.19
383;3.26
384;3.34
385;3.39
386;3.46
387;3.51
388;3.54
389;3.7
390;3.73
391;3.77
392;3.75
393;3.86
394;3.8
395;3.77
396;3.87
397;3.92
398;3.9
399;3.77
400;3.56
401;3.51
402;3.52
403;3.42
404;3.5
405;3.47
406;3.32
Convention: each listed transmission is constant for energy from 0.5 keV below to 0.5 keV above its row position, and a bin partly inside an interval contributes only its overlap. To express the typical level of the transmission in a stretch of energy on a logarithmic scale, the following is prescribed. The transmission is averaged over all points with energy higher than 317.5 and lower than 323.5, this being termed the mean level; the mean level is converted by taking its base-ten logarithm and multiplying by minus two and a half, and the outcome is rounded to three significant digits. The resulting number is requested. -1.10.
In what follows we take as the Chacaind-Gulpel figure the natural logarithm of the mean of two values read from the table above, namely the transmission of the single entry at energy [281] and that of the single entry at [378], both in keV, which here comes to 1.06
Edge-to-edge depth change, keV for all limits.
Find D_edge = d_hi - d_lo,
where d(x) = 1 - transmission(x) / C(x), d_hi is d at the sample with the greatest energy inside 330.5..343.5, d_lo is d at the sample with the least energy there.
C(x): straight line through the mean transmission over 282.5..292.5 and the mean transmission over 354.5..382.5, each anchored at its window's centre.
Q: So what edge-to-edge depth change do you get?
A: 0.11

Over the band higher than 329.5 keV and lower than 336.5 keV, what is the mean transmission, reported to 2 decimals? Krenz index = 2.69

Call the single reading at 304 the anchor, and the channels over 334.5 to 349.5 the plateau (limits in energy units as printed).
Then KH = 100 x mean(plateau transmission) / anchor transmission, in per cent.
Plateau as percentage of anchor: 121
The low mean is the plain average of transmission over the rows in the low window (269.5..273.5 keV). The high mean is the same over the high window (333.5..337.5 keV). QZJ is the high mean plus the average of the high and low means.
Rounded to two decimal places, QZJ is 5.21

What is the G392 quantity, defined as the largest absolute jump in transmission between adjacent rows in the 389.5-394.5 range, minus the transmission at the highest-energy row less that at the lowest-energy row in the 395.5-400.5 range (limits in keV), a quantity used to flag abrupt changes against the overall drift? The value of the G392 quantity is 0.42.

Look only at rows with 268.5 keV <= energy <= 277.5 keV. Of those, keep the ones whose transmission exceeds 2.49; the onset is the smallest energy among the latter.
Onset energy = 269 keV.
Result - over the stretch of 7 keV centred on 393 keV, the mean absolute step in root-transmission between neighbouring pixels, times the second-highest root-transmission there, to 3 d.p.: 0.030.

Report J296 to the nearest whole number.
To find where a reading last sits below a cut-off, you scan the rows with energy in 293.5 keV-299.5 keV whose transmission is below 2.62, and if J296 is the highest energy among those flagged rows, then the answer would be 299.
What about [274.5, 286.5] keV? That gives 286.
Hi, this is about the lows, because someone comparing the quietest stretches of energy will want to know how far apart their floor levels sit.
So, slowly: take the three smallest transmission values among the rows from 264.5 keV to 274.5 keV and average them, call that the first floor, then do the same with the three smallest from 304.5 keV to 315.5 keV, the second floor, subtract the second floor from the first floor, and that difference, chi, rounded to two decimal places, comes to 0.50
